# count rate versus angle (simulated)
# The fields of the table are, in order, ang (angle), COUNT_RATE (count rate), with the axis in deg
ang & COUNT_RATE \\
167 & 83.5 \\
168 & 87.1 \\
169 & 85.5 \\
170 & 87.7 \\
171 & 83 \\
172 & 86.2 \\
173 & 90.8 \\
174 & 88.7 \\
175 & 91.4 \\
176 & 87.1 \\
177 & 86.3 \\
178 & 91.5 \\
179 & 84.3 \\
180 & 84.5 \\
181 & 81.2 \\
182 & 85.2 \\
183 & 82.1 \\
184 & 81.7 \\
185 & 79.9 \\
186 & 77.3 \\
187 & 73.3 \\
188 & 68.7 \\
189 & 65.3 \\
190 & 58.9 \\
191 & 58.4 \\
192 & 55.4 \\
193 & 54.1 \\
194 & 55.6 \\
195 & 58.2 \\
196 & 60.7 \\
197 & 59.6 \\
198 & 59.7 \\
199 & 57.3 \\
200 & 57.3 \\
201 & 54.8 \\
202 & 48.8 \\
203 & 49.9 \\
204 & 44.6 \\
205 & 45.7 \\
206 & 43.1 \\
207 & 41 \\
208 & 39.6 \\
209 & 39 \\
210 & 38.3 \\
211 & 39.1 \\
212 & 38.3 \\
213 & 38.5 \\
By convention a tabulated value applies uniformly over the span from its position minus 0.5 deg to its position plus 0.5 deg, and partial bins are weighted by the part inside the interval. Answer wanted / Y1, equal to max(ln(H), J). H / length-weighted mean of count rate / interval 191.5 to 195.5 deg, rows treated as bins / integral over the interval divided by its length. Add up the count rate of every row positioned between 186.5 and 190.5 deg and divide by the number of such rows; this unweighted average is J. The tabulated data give 67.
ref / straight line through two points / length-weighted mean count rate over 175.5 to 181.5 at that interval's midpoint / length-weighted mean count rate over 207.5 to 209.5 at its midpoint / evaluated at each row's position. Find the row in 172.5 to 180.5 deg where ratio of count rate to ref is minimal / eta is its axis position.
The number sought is 174 deg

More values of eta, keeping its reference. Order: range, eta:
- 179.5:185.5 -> 181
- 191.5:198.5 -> 192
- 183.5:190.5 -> 190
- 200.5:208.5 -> 204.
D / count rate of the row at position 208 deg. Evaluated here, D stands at 39.6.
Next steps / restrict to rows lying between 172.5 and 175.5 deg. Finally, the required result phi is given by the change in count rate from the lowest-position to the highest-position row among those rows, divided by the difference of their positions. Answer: 0.3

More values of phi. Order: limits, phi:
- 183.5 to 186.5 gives -2.2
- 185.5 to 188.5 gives -4.3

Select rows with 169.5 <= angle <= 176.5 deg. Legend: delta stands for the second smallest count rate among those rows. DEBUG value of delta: 86.2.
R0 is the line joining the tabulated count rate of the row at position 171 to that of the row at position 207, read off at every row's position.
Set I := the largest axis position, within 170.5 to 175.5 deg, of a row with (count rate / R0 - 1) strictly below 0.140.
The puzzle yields 174 deg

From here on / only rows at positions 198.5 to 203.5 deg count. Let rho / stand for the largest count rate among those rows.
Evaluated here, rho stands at 57.3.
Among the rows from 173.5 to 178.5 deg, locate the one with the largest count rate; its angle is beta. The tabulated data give 178 deg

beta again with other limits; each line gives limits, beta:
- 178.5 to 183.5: 182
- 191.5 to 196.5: 196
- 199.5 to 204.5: 200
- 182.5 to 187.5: 183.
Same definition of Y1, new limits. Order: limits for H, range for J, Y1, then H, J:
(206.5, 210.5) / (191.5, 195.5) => 56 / 39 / 56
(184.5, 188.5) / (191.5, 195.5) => 56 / 75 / 56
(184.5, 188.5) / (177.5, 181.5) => 85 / 75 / 85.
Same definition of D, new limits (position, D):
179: 84.3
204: 44.6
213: 38.5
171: 83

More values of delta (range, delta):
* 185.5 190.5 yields 65.3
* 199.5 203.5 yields 49.9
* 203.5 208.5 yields 41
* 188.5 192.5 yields 58.4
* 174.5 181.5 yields 84.3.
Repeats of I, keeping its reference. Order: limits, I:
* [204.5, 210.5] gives 210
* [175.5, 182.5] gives 181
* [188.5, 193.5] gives 193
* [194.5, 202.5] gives 202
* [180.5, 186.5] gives 181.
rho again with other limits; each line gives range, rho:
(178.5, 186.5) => 85.2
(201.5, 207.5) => 49.9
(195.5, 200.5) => 60.7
